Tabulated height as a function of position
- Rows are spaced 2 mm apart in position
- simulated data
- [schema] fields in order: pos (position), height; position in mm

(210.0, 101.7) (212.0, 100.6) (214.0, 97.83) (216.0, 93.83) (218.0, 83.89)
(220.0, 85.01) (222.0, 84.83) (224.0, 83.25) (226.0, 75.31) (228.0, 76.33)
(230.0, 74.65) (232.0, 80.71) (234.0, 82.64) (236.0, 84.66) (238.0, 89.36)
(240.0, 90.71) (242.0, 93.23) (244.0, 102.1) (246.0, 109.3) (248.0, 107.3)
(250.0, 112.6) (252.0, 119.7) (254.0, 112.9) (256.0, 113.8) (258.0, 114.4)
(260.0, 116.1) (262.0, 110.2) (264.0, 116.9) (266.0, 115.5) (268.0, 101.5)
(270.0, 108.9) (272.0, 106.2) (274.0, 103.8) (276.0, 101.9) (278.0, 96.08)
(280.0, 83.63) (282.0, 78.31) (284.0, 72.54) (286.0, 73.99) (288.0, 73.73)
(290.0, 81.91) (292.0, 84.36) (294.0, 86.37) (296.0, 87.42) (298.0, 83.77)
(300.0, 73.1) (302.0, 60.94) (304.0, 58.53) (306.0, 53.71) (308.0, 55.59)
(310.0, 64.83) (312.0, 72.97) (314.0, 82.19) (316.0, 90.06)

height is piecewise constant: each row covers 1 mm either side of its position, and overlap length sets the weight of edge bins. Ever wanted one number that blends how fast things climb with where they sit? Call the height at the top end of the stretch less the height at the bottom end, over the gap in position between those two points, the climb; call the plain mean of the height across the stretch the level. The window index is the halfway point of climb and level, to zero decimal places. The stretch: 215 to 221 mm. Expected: 43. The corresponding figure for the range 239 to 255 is 54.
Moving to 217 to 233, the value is 40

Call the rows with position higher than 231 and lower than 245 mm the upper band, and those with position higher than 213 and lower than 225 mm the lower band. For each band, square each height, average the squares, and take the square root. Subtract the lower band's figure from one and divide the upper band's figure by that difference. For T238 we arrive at -1.0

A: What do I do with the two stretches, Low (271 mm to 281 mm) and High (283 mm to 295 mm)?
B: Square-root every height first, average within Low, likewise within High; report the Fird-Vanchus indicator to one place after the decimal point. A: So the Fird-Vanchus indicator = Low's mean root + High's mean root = 18.8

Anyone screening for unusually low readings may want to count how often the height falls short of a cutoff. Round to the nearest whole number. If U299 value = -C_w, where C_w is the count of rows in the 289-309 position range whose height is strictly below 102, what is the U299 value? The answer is -10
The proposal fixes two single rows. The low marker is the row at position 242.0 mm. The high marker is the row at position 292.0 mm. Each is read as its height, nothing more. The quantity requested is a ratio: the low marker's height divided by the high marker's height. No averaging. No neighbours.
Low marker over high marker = 1.11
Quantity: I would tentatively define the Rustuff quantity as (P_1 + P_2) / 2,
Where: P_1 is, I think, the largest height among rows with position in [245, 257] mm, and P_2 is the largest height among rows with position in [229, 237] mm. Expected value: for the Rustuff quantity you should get 102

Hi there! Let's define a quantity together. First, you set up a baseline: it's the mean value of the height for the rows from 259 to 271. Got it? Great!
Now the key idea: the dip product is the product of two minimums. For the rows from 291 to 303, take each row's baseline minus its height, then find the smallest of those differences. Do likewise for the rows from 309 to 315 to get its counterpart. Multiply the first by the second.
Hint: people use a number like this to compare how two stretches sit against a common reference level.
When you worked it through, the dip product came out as 707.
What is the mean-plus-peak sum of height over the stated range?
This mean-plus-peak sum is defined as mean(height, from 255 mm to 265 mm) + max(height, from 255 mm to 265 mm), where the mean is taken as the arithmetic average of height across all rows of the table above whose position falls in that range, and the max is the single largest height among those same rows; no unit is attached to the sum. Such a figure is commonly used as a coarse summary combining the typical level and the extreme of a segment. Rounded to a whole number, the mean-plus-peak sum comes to 231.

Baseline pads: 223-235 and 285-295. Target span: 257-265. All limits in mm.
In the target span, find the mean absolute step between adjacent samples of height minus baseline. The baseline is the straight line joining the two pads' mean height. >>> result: 4.8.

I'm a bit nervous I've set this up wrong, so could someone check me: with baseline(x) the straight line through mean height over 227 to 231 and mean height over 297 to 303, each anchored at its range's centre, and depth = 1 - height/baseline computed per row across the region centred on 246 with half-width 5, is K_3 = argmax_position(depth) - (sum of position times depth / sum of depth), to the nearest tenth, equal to -4.6 mm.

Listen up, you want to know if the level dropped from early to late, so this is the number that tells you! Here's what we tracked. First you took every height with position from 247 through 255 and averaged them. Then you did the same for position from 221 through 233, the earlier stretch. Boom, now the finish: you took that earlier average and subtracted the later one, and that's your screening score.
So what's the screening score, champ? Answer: -34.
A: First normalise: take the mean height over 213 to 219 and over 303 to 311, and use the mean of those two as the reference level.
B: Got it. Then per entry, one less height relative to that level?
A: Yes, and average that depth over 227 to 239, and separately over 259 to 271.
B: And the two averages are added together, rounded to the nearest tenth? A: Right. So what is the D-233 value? -0.6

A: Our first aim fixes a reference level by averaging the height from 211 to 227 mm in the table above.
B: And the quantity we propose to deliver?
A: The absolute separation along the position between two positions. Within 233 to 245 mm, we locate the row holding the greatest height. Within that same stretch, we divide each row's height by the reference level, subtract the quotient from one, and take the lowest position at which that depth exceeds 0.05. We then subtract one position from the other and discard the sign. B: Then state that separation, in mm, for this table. 10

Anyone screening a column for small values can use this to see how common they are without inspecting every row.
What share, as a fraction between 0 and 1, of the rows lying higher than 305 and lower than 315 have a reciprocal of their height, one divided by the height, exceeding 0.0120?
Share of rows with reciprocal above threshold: 1.0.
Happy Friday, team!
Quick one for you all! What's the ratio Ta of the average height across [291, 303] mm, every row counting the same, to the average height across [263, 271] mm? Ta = 0.72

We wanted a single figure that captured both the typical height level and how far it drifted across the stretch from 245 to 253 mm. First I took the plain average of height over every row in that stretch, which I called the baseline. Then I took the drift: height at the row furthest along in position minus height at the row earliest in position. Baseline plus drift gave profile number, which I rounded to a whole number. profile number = 123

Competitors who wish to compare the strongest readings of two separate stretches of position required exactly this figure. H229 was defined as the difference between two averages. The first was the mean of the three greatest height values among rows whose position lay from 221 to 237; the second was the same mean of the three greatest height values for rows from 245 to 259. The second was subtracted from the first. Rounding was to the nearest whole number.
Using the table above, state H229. -32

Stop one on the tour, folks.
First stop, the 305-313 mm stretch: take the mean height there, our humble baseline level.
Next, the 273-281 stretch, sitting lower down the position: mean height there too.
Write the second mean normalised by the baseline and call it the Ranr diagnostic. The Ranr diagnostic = 1.6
